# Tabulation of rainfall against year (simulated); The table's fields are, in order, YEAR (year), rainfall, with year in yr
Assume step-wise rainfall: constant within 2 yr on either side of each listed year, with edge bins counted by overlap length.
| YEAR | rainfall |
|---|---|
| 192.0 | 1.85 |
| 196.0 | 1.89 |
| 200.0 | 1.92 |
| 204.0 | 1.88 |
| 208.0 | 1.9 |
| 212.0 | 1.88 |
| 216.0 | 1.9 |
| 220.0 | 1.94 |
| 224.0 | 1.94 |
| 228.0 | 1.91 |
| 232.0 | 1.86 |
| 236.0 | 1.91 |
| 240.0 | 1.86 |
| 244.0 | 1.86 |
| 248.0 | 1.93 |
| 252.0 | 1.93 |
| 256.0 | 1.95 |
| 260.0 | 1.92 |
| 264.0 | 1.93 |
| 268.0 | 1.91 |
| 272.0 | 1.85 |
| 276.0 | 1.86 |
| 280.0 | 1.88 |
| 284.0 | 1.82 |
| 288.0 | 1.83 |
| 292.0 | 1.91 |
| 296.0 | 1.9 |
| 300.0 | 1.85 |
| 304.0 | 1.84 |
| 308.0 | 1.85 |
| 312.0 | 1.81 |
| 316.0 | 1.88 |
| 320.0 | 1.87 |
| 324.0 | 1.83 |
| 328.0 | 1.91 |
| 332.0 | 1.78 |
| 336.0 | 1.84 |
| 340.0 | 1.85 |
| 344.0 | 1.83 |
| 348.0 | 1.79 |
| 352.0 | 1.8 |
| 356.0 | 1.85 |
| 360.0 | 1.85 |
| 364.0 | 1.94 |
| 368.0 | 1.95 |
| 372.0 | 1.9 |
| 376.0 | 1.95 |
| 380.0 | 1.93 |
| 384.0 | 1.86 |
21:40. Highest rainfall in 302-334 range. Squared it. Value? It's 3.65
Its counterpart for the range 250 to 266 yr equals 3.80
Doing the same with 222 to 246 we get 3.76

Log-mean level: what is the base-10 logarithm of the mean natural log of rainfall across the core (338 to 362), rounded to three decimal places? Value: -0.219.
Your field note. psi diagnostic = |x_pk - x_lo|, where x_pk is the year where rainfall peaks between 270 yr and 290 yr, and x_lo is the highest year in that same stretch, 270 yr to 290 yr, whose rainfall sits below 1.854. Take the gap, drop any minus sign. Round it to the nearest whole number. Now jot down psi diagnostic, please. 8 yr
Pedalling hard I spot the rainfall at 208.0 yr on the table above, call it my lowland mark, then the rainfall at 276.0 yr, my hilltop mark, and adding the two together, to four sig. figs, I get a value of 3.760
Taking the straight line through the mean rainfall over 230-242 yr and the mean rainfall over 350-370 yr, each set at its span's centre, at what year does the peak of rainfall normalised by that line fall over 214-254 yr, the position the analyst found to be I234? 220.0 yr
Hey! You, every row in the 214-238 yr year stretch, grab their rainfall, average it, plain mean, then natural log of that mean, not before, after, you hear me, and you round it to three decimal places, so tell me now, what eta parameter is 0.647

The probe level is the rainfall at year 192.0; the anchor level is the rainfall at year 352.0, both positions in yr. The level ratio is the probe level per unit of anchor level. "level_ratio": 1.028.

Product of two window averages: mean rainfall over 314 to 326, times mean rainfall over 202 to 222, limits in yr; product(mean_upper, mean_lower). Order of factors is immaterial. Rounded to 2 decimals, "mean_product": 3.53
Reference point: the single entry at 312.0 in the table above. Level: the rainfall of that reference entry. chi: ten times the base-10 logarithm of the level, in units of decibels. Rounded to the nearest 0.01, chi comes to 2.58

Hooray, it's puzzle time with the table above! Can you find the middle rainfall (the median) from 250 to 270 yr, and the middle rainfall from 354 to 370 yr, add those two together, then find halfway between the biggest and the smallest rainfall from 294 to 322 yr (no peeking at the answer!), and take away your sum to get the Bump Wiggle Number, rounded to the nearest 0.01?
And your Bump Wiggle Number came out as -1.97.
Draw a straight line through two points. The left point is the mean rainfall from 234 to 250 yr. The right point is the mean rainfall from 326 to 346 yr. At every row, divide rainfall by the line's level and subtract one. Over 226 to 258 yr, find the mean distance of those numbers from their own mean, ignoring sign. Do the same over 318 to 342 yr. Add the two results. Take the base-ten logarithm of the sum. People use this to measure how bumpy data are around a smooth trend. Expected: -1.48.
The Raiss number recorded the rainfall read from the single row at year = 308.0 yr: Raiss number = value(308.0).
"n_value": 1.85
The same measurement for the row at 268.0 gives 1.91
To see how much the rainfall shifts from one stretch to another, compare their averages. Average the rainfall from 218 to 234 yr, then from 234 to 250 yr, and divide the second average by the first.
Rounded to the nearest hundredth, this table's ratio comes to 0.99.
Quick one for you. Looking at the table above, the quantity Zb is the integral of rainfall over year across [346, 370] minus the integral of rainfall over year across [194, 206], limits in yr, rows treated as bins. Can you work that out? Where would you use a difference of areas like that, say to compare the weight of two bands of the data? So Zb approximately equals 22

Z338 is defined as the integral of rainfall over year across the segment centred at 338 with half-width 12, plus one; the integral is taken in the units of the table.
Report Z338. 45.0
